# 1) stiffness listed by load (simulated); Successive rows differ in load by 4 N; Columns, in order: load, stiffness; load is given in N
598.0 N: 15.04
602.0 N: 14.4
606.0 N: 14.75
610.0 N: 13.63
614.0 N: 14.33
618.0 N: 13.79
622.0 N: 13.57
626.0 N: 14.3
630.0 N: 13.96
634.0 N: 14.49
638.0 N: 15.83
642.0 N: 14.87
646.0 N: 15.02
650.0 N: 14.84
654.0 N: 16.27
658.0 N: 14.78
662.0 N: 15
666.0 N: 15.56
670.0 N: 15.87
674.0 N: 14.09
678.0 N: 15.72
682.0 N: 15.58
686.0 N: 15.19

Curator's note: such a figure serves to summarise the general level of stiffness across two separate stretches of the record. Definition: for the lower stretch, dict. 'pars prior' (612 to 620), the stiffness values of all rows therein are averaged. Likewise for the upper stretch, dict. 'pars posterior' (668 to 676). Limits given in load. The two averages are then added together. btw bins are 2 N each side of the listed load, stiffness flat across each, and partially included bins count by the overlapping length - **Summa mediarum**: 29.0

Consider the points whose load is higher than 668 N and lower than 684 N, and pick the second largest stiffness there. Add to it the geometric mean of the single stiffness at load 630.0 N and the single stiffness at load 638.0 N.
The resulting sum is 30.6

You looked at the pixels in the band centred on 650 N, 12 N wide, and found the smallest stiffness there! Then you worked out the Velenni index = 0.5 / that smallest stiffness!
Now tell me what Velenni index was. 0.0337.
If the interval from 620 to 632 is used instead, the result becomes 0.0368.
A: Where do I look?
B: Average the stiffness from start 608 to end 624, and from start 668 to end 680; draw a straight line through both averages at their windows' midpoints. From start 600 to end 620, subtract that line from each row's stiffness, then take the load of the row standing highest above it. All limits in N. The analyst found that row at 606.0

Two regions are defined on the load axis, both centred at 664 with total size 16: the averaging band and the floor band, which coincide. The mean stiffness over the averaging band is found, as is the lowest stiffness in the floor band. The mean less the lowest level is 0.52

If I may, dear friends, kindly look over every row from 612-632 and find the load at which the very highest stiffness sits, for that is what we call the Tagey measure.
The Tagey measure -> 614.0 N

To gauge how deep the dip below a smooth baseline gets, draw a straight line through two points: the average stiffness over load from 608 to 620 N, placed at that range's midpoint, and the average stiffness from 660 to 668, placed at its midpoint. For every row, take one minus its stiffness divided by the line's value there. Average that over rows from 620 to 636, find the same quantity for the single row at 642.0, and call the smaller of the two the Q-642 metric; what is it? -0.01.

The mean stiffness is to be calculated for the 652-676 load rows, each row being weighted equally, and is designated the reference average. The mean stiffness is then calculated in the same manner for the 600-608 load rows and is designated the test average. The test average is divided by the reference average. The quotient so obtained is 0.96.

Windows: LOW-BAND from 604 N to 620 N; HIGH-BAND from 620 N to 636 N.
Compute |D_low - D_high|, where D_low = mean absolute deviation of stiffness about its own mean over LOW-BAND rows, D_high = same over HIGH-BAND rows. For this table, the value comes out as 0.10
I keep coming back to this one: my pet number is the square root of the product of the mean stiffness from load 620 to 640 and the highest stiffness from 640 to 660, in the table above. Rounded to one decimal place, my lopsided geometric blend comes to 15.3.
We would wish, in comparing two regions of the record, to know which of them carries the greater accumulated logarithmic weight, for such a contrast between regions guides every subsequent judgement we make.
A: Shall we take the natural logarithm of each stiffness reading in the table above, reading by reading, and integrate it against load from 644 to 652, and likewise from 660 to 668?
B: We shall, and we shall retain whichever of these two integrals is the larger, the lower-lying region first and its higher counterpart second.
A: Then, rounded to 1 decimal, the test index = 21.8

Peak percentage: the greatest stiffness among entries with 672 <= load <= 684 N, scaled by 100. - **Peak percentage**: 1572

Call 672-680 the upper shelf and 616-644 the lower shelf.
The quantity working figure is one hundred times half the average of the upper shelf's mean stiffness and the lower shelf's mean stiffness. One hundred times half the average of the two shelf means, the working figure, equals 733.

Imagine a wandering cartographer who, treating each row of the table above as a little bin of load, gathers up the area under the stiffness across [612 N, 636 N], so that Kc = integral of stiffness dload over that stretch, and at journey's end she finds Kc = 338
